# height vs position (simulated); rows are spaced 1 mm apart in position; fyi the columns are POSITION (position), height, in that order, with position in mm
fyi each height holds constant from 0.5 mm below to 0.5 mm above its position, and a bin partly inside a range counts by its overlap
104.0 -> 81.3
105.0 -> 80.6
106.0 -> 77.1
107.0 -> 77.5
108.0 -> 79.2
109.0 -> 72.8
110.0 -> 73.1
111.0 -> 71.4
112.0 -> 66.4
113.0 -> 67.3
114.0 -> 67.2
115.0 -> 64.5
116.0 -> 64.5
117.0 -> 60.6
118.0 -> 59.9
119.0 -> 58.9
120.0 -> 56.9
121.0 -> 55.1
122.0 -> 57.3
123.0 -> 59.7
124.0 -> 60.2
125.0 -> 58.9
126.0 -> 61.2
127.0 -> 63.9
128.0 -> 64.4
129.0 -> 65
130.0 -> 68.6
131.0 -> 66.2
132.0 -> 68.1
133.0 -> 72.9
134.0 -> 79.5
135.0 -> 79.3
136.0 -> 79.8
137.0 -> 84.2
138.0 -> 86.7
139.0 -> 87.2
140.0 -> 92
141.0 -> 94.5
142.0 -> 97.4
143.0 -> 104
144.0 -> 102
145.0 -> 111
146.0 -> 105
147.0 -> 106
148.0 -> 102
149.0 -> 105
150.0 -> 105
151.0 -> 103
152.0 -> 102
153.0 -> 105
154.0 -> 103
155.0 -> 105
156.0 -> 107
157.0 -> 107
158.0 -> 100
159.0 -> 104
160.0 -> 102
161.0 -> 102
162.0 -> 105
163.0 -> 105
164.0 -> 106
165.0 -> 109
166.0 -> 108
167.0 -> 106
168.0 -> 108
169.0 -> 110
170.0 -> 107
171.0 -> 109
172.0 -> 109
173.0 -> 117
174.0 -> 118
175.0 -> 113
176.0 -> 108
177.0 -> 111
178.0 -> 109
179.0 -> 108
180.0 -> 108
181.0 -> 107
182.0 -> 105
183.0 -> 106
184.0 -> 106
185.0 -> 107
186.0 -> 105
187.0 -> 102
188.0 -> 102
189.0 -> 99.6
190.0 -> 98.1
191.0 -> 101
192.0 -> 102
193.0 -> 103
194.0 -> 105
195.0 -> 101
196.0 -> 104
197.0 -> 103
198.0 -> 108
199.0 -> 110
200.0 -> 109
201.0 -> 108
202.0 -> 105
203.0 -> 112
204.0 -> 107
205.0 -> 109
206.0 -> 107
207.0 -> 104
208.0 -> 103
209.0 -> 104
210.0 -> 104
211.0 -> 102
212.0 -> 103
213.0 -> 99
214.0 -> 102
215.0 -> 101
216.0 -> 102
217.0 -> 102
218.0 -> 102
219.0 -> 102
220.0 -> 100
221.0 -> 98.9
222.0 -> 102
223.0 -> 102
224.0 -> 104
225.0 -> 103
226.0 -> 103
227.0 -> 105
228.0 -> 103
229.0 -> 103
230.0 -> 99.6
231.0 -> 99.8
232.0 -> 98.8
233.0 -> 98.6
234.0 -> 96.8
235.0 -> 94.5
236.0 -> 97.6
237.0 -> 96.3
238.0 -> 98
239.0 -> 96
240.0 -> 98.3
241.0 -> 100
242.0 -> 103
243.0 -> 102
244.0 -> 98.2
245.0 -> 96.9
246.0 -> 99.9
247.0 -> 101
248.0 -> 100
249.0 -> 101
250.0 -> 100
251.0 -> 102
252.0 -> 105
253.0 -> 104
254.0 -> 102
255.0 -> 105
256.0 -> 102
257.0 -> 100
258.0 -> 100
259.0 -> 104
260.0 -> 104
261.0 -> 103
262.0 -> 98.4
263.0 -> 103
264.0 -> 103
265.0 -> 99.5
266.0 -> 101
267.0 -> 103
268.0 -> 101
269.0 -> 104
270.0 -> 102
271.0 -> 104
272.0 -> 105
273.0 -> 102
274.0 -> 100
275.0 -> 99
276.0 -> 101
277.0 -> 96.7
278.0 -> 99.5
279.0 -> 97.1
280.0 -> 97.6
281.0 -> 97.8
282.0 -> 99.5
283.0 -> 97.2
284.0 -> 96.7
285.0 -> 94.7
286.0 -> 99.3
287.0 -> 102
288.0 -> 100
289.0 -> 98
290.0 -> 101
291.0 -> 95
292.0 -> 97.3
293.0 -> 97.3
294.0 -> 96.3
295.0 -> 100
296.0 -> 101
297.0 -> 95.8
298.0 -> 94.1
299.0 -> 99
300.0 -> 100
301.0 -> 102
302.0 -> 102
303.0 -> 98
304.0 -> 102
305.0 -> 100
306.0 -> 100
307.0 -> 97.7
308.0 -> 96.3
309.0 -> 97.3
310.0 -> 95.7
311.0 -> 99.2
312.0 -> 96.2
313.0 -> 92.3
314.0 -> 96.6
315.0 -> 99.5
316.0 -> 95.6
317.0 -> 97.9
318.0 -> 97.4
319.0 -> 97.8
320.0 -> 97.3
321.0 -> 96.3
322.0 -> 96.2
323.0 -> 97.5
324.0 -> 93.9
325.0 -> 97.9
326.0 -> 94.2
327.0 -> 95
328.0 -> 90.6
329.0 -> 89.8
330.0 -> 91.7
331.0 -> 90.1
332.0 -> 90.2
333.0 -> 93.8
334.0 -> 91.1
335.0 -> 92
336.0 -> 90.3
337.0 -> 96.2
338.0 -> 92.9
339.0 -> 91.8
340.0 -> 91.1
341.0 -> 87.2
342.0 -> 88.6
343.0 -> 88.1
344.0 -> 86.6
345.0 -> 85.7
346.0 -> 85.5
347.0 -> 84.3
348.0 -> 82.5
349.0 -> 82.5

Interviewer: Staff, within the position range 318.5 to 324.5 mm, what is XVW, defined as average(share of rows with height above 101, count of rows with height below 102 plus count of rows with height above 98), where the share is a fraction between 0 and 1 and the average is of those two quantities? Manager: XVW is 3.00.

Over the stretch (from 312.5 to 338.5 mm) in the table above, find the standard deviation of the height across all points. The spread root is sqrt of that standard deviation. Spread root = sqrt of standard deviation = 1.7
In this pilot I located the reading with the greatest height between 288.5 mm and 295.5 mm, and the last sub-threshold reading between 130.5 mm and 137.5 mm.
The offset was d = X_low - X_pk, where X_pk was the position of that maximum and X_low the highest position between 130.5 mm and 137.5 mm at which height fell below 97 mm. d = -153 mm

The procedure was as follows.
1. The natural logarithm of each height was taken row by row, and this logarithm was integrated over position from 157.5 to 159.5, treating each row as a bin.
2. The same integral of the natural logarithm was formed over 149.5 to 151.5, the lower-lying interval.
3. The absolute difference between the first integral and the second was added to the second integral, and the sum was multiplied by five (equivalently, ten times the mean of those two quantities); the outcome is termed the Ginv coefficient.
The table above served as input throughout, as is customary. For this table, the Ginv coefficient 46.6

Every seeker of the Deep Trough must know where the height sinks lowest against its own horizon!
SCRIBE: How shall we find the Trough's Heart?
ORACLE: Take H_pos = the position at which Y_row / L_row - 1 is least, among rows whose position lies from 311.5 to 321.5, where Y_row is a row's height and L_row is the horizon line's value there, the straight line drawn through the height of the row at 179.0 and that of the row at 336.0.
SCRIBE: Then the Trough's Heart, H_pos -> 313.0 mm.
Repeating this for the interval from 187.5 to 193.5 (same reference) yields 190.0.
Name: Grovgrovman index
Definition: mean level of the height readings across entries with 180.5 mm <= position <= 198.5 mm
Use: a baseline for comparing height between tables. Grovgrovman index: 104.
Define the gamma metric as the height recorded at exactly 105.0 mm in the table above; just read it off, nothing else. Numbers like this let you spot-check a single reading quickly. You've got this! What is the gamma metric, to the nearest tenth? 80.6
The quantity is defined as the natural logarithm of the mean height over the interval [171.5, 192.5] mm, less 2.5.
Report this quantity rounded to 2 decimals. 2.17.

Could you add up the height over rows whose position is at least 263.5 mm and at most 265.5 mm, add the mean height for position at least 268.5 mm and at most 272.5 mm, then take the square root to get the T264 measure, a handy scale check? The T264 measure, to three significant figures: 17.5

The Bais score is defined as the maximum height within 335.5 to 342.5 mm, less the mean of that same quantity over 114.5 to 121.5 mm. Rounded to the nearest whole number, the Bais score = 36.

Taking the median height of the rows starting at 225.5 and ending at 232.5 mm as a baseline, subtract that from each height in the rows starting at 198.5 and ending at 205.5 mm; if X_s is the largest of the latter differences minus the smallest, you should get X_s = 7.0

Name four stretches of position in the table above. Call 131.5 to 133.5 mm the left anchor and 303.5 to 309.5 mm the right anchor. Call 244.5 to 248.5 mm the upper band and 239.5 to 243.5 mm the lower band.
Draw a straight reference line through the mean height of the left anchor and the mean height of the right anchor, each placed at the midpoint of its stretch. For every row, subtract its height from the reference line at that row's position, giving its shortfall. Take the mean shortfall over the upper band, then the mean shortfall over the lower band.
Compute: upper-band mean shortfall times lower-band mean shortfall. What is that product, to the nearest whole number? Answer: 130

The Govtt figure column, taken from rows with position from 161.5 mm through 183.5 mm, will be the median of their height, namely 108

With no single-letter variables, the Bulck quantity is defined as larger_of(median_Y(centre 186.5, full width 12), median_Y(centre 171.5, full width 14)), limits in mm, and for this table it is 109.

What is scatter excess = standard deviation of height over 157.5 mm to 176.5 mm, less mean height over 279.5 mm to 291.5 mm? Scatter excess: -94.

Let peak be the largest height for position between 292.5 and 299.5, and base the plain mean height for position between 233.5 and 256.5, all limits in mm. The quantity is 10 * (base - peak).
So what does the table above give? -10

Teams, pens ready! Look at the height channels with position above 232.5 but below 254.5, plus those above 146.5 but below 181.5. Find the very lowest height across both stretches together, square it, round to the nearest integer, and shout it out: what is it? 8930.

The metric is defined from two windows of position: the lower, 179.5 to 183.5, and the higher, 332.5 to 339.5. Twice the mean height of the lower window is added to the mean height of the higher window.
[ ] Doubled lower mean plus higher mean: 306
